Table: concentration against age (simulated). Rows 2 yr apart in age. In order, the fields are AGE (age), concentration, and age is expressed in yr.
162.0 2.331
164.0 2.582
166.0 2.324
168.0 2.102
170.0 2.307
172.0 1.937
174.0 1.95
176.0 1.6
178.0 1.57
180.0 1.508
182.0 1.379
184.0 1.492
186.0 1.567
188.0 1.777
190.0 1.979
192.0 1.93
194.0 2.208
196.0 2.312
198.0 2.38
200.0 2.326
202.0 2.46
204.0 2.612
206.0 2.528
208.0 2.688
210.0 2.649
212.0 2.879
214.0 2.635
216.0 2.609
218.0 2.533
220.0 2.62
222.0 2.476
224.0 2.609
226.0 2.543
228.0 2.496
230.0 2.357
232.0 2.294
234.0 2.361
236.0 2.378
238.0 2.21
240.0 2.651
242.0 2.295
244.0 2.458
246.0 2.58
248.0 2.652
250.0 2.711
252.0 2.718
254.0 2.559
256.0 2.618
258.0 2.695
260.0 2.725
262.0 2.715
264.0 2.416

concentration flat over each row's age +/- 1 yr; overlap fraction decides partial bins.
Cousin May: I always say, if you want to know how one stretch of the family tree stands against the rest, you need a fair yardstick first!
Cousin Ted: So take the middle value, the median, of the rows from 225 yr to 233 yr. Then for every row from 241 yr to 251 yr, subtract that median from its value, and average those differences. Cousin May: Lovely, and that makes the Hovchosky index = 0.11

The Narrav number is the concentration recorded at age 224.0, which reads 2.609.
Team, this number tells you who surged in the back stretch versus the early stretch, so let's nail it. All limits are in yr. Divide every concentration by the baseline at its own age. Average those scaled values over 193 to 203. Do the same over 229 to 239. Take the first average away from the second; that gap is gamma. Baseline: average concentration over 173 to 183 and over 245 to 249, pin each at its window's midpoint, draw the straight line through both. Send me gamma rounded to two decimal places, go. -0.28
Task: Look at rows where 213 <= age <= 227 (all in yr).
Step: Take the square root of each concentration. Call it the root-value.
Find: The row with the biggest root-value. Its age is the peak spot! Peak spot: 214.0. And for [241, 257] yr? 252.0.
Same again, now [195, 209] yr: 208.0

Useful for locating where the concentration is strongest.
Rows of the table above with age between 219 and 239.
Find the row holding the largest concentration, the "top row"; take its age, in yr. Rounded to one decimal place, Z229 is 220.0 yr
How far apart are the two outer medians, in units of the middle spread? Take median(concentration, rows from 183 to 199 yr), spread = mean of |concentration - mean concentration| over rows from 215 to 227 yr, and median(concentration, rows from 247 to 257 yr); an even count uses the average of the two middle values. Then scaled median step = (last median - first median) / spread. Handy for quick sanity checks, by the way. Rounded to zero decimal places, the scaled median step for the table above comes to 15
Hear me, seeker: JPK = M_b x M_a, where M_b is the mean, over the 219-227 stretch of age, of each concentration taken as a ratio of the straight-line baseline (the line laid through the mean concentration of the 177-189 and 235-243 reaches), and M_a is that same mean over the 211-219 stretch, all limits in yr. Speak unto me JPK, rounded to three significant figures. 1.57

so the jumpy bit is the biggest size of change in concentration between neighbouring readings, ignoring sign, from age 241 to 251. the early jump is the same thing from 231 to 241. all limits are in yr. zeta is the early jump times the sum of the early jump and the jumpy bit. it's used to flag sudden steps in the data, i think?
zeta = 0.27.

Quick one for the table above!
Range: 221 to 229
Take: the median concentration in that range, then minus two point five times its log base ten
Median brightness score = -1.003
